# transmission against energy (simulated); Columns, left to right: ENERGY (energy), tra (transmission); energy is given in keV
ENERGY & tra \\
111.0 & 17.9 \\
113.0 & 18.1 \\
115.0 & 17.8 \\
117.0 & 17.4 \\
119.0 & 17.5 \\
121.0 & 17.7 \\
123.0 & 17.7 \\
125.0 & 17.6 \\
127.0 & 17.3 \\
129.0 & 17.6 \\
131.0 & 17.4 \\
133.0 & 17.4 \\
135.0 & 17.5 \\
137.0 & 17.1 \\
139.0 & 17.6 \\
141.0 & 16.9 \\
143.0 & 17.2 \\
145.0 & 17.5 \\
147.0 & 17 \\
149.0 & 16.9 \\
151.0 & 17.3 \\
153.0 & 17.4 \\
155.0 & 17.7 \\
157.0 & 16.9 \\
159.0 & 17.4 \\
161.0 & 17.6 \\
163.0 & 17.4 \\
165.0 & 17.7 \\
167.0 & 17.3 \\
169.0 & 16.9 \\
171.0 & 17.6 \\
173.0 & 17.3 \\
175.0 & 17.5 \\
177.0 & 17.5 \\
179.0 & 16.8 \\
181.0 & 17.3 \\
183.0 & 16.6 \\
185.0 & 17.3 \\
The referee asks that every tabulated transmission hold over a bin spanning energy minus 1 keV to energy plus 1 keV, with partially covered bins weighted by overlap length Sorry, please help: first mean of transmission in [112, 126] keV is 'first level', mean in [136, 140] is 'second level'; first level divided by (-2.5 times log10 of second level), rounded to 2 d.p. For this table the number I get -5.71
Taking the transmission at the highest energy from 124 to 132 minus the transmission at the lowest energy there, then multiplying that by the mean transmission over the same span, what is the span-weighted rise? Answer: -3.5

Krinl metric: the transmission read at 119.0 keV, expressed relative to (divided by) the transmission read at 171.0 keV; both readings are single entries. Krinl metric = 0.99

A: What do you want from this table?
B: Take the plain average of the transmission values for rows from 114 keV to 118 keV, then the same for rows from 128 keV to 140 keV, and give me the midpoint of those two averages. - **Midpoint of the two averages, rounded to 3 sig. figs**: 17.5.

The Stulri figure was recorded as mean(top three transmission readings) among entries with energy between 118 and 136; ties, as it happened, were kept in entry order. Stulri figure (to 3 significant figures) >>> 17.7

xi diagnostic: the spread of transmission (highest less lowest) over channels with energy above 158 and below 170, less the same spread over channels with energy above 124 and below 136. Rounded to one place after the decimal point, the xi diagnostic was 0.5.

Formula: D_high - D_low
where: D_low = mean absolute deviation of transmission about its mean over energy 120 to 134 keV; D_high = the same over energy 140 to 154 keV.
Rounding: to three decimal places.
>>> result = 0.065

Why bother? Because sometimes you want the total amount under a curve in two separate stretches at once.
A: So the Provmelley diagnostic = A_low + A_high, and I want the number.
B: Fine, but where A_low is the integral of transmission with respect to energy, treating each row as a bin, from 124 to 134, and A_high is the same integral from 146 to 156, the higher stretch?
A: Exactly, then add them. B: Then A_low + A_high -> 347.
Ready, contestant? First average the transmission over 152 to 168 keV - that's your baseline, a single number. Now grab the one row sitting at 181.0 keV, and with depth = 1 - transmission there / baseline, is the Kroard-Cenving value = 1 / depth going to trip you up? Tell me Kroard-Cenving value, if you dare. 139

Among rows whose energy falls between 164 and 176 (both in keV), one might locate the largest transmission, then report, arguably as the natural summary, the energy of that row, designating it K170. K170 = 165.0 keV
